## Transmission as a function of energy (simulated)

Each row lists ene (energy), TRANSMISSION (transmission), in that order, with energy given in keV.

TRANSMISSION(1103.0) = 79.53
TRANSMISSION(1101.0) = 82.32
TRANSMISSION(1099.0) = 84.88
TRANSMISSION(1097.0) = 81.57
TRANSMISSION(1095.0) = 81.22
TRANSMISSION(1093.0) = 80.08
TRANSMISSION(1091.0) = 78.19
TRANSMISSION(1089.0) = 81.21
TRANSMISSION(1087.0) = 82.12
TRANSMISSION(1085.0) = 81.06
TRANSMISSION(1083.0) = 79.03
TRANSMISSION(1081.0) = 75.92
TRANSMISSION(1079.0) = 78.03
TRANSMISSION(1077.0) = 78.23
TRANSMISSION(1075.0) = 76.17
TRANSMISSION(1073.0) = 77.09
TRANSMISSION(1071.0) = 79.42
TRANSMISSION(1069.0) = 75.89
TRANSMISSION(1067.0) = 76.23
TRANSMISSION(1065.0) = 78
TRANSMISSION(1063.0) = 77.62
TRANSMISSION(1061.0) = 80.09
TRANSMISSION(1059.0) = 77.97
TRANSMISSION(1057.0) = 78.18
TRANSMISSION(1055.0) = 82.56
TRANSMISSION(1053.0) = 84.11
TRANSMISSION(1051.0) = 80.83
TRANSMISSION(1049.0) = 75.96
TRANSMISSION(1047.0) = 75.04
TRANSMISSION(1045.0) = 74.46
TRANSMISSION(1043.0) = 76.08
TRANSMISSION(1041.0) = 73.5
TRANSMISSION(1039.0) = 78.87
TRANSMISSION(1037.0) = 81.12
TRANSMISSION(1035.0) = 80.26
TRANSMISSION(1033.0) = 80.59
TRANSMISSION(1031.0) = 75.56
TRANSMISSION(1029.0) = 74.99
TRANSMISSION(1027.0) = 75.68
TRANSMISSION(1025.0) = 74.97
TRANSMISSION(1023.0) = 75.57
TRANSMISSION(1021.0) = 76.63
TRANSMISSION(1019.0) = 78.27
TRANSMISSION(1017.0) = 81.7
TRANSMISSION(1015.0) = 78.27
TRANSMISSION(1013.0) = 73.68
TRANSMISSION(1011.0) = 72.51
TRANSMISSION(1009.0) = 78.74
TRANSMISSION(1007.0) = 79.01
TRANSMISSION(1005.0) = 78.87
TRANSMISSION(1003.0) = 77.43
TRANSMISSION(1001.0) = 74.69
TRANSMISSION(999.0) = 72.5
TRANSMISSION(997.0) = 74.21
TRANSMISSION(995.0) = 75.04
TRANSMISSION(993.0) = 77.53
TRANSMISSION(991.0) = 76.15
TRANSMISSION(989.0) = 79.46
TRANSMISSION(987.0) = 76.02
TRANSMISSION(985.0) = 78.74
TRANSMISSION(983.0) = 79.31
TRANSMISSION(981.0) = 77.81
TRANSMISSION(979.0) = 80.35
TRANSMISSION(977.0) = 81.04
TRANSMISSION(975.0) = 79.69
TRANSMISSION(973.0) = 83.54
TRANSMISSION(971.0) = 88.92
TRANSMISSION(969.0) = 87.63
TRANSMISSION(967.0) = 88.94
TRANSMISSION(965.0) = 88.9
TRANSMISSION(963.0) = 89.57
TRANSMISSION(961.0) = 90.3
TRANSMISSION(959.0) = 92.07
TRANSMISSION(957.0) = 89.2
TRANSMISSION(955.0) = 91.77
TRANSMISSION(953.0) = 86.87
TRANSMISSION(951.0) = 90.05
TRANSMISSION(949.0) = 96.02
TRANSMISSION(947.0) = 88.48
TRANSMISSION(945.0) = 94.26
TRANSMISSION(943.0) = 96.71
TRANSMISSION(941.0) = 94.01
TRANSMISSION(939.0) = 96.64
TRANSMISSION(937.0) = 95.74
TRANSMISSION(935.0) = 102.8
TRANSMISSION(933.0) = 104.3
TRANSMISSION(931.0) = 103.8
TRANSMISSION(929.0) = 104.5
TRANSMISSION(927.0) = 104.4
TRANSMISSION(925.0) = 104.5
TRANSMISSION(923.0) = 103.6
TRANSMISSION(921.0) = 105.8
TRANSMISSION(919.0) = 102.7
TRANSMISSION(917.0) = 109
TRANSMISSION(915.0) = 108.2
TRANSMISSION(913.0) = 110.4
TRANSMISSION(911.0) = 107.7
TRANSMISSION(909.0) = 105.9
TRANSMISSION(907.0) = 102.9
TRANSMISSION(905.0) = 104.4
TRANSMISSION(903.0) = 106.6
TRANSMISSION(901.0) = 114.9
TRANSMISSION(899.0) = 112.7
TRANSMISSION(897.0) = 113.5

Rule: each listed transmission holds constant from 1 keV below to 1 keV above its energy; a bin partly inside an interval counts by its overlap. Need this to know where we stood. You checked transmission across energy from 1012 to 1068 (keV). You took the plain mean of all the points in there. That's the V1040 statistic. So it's 77.7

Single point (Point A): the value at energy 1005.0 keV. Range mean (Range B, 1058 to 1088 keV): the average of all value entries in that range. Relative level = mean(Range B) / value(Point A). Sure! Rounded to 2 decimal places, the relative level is 0.99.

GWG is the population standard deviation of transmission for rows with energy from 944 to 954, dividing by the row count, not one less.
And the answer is 3.5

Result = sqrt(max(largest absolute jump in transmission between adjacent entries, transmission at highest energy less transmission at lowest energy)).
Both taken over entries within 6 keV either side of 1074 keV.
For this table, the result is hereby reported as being 1.88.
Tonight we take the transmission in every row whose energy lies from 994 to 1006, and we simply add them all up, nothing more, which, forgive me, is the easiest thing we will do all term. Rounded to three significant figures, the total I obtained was 453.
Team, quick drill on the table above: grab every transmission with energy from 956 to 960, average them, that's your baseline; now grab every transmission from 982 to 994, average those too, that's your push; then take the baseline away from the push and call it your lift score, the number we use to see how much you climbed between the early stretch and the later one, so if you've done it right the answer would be -13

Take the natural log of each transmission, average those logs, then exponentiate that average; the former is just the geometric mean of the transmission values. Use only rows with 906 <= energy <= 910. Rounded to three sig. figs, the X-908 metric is 104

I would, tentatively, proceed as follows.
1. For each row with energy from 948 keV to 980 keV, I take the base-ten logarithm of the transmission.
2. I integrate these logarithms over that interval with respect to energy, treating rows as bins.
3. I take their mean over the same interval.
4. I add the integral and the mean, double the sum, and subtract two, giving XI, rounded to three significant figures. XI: 126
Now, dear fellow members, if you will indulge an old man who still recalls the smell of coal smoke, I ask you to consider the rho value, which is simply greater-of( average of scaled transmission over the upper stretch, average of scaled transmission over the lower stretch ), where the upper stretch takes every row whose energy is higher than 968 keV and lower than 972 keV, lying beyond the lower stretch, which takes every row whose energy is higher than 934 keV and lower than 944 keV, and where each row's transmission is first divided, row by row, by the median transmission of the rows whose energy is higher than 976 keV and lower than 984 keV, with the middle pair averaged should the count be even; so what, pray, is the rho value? 1.22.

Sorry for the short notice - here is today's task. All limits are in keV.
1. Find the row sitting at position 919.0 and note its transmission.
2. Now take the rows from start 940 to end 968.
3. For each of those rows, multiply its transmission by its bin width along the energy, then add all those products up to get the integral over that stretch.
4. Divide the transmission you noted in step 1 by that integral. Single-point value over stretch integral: 0.0402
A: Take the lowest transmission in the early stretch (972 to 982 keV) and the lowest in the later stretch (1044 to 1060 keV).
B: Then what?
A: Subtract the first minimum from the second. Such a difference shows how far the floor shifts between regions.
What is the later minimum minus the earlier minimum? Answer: -3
